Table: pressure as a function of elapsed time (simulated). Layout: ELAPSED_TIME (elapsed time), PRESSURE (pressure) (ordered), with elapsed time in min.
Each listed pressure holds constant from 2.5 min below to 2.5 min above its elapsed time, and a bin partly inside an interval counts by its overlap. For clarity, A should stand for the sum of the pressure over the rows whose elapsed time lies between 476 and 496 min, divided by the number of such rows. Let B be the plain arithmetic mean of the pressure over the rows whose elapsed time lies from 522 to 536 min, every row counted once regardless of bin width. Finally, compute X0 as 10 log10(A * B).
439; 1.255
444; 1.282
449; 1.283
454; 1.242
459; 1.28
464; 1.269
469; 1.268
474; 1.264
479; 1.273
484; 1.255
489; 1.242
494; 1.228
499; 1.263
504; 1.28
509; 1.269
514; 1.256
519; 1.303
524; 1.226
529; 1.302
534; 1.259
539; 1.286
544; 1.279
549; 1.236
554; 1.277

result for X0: 1.98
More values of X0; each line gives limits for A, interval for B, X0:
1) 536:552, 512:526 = 2.04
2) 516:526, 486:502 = 1.97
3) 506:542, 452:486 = 2.06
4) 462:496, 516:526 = 2.01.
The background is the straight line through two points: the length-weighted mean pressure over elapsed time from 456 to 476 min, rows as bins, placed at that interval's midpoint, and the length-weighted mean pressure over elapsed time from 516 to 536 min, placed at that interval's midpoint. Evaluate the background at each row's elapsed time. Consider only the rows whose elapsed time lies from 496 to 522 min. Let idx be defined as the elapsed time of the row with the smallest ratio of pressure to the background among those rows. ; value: 514 min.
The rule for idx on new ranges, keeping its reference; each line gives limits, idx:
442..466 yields 454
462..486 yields 484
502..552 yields 524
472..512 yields 494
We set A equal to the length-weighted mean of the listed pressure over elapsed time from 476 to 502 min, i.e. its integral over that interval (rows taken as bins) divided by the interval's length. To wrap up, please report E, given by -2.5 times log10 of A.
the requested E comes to -0.245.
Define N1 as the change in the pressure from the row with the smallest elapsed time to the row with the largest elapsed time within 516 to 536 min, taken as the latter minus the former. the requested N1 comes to -0.04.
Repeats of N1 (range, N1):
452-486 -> 0.01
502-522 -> 0.02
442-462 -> 0.00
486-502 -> 0.02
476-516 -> -0.02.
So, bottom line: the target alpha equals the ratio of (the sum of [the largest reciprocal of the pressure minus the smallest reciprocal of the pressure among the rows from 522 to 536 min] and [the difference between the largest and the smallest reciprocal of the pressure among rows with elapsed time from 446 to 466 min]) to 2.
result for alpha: 0.037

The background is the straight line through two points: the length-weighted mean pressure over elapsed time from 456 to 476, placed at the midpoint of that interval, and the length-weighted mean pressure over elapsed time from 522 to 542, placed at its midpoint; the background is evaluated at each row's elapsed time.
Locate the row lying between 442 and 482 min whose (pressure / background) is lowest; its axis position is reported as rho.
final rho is 454 min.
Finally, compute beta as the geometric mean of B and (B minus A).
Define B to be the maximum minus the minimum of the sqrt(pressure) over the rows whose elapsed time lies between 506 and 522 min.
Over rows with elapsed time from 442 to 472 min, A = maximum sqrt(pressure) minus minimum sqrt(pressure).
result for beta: 0.007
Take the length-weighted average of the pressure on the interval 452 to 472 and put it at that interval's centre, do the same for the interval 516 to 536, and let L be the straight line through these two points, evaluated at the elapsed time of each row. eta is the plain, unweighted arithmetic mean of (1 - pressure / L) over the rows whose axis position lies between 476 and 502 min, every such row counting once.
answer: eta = 0.013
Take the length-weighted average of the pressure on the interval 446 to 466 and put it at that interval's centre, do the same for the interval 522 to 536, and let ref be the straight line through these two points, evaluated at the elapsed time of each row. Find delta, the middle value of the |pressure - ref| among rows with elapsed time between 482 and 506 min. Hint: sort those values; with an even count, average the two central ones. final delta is 0.015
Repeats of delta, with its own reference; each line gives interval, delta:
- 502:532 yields 0.026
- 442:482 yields 0.009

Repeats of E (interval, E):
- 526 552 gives -0.261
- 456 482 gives -0.259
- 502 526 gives -0.257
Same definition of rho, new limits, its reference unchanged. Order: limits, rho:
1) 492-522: 494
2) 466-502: 494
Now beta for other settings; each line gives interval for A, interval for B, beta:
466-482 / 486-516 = 0.021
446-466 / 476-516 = 0.011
